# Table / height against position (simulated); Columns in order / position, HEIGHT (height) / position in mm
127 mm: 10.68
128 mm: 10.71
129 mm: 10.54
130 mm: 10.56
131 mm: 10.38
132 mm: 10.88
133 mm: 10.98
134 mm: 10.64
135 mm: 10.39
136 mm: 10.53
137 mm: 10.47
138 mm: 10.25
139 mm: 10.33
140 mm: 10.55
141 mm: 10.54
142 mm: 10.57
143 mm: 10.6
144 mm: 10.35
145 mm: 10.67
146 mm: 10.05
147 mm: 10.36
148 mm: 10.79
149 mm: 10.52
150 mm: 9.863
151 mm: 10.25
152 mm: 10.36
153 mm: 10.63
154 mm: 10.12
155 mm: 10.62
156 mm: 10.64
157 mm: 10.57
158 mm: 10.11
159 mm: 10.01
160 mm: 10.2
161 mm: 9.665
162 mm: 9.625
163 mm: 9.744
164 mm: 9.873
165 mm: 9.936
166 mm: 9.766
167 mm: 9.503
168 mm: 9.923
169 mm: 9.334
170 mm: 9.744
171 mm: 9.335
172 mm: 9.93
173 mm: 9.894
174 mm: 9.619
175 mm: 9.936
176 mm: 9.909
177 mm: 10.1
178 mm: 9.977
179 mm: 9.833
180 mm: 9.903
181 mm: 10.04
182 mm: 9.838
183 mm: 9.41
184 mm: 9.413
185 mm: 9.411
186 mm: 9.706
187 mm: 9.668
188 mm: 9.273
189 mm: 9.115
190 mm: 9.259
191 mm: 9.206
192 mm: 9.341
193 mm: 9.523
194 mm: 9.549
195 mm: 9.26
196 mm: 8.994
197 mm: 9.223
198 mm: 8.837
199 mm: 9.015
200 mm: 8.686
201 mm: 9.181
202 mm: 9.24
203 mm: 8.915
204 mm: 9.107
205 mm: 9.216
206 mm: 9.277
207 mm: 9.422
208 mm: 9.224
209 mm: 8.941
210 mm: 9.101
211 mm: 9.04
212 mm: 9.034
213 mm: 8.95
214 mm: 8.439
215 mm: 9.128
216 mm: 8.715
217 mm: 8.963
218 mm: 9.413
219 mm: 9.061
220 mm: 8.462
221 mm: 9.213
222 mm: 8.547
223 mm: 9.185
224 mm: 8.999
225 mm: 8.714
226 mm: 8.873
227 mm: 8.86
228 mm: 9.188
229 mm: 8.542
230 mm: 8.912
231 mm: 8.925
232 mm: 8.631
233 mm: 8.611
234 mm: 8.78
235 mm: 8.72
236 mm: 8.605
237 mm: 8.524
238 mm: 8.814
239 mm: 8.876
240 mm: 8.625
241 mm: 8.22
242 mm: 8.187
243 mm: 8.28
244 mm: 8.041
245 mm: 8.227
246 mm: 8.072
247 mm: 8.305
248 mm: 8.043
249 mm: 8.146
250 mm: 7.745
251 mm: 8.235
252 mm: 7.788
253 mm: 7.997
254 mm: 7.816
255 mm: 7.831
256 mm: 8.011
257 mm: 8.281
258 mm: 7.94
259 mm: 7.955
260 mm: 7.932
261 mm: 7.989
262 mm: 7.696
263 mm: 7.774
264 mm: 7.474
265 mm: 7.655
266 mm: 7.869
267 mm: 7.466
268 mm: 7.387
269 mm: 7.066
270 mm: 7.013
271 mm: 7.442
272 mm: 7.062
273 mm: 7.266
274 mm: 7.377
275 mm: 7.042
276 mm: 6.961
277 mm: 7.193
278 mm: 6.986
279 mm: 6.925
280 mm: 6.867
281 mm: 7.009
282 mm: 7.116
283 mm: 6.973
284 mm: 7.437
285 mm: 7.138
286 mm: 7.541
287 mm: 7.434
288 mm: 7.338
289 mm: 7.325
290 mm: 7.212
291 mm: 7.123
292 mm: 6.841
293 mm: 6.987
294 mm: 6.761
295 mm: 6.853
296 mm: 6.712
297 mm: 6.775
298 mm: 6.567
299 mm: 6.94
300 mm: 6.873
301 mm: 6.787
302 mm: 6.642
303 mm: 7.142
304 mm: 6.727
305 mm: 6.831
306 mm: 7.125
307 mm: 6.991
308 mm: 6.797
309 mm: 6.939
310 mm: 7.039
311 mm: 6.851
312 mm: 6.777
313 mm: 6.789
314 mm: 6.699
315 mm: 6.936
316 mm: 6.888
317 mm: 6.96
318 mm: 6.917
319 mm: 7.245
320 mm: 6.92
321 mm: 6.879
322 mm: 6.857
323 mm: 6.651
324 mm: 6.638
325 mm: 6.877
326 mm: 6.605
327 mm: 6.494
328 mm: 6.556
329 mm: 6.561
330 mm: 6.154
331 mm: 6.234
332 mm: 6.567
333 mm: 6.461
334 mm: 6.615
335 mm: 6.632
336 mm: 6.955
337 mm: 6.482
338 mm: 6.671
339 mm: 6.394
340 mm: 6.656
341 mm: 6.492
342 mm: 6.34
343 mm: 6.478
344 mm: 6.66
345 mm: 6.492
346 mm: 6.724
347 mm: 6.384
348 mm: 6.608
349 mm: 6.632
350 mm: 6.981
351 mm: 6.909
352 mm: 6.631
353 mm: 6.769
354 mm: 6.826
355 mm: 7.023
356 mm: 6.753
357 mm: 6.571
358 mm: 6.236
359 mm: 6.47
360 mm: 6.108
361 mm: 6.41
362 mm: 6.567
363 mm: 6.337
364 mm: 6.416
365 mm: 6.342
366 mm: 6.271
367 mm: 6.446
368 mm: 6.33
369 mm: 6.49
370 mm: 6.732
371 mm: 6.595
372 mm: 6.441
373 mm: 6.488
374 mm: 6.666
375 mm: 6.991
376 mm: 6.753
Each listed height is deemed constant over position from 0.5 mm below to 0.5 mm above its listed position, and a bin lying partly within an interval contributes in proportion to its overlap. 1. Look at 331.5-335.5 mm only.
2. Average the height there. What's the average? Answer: 6.6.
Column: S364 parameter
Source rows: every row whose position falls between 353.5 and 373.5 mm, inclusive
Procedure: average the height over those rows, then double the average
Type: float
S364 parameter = 13.0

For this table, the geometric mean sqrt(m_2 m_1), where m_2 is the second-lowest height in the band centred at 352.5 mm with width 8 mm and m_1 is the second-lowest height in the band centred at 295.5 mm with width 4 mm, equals 6.7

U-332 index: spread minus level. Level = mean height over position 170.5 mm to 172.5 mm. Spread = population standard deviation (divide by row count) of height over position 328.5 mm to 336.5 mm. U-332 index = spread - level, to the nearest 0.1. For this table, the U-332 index -9.4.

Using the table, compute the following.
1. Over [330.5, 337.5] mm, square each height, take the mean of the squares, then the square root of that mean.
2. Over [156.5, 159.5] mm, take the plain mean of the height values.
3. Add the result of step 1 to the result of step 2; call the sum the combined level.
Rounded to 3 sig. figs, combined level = 16.8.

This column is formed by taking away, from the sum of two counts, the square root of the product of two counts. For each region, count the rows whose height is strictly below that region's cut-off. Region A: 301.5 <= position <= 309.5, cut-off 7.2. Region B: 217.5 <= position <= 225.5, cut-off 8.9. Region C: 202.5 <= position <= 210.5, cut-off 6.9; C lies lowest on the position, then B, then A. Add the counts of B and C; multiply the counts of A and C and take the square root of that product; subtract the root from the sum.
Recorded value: 3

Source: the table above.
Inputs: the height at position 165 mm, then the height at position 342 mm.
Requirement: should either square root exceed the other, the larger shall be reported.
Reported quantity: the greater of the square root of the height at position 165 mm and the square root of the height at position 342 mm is 3.15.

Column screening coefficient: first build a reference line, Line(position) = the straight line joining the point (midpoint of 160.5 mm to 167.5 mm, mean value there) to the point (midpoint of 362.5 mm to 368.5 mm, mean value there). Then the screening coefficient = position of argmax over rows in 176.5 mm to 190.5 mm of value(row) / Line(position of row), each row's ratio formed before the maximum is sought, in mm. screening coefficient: 181 mm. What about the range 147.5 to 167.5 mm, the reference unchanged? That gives 148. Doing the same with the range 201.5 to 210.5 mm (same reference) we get 207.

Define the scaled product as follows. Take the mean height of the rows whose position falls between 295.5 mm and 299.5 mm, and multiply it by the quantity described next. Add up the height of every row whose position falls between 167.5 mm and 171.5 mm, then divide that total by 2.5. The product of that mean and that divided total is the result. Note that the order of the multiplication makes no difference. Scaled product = 103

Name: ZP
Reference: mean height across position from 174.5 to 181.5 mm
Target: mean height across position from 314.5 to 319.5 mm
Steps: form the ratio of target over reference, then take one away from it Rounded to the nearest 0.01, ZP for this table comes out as -0.30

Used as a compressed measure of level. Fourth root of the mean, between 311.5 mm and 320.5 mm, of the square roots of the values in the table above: 1.273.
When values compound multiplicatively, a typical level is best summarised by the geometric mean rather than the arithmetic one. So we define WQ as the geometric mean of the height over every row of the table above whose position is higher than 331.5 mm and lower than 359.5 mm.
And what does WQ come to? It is 6.6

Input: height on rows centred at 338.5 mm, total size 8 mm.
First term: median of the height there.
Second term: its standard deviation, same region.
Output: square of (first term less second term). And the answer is 41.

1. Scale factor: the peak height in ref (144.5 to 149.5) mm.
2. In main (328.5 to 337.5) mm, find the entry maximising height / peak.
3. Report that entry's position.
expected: 336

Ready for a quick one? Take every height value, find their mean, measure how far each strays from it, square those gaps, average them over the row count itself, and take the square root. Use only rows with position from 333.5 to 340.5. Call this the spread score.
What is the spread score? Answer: 0.163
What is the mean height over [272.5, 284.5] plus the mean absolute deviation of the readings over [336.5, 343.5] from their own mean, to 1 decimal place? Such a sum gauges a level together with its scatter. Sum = 7.2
